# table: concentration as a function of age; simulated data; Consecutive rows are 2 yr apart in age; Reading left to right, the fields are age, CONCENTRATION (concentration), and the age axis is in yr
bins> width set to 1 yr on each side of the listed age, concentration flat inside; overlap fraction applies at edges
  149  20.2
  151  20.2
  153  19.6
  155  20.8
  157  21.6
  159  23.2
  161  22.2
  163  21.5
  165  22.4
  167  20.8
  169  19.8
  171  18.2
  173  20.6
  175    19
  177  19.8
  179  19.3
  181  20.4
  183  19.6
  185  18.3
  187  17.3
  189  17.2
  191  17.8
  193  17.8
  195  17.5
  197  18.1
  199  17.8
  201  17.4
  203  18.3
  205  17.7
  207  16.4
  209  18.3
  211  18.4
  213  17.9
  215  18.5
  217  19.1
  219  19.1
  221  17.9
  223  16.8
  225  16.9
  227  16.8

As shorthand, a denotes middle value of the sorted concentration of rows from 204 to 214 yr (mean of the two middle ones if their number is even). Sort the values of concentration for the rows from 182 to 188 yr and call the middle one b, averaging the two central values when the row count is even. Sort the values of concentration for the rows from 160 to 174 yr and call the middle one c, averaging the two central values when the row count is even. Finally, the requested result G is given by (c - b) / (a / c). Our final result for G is 3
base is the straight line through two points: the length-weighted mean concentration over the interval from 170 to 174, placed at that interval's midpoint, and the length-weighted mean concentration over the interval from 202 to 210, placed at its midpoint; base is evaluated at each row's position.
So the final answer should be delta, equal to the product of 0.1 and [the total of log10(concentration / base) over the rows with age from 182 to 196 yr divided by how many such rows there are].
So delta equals -0.001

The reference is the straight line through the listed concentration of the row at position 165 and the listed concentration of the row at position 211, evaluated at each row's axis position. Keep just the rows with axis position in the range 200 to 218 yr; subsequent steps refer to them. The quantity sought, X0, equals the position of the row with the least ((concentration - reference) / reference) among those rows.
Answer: 207 yr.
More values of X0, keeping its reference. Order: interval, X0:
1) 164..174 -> 171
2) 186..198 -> 187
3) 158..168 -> 167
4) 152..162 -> 153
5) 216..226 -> 223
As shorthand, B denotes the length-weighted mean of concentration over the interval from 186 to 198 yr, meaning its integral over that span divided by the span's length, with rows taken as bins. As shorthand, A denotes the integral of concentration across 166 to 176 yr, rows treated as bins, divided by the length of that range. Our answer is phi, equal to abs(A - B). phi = 2.1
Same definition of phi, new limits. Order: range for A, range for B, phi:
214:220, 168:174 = 0.6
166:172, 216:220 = 0.5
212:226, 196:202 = 0.3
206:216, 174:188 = 1.2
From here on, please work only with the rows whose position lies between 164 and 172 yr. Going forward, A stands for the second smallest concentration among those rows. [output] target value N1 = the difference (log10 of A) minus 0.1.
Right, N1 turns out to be 1.20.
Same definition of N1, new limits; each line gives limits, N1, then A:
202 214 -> 1.15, 17.7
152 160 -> 1.22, 20.8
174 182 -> 1.19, 19.3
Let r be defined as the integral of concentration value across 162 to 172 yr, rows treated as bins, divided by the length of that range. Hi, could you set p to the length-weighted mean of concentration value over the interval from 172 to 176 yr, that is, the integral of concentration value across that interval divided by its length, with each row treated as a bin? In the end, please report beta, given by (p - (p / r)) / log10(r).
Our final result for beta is 14.4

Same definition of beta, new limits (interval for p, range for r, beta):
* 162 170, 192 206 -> 15.9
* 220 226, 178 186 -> 12.7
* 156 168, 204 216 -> 16.6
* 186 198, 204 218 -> 13.2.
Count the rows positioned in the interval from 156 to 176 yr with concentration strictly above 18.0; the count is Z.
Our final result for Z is 10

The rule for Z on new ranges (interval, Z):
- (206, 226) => 5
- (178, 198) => 5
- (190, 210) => 3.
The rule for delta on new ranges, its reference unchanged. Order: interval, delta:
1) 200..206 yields 0.000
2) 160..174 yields 0.002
